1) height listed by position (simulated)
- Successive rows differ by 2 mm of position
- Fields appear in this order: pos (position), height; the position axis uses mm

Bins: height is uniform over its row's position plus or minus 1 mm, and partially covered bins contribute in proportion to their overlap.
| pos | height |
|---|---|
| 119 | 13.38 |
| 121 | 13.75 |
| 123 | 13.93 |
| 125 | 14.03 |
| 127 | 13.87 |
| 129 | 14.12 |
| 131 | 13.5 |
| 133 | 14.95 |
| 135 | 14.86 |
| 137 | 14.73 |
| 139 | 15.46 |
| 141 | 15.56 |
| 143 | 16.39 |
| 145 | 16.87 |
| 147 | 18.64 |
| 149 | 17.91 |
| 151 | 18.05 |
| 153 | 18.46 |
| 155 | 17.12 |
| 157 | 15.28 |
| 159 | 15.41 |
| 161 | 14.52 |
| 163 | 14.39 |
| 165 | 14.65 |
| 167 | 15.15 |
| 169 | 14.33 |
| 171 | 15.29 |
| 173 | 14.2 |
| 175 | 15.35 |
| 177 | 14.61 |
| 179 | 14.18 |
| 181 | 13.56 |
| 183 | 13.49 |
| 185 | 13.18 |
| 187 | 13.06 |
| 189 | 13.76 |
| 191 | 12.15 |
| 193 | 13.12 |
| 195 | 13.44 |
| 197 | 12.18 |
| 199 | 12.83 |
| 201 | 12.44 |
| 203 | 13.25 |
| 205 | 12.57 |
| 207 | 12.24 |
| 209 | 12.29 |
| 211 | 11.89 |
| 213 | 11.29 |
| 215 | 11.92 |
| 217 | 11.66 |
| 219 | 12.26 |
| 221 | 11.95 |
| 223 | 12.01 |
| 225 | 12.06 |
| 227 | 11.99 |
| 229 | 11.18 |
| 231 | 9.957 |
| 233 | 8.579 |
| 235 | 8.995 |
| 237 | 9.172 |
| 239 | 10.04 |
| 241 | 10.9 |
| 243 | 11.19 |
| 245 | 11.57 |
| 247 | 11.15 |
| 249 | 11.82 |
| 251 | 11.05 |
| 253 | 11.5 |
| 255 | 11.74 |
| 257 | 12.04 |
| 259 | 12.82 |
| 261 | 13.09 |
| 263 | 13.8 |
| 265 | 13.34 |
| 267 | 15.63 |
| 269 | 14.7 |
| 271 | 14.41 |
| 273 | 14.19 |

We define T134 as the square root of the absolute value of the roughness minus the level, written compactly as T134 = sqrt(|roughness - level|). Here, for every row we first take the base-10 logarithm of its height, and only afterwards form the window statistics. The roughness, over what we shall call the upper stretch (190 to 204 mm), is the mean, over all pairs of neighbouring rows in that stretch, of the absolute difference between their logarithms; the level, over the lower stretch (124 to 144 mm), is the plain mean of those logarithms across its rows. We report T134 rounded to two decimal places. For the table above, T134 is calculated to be 1.07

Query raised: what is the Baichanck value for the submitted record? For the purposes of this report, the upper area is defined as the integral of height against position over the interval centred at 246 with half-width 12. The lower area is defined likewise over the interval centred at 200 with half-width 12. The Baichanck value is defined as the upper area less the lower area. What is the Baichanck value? -42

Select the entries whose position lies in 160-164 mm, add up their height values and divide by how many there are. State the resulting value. 14.5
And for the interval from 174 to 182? 14.4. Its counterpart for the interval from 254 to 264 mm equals 12.7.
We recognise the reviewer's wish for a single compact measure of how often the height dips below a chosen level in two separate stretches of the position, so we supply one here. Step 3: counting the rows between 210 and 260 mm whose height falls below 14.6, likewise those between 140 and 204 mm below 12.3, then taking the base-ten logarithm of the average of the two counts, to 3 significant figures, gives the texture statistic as 1.13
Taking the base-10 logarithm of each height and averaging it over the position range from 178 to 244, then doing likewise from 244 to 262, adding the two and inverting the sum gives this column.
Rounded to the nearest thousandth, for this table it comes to 0.465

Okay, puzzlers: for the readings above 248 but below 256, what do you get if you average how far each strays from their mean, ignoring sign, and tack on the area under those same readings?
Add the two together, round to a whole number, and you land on 92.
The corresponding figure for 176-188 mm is 165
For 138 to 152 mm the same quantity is 239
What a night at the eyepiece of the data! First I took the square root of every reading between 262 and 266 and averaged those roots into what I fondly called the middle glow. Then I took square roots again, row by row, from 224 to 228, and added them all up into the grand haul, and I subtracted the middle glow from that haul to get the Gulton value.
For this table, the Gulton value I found 3.25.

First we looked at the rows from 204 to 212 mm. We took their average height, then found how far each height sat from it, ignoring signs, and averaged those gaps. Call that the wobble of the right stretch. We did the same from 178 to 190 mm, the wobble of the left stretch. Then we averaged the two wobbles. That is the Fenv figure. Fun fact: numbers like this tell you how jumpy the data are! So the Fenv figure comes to 0.2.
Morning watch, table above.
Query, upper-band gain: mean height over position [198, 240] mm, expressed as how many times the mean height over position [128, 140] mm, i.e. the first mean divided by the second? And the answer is 0.784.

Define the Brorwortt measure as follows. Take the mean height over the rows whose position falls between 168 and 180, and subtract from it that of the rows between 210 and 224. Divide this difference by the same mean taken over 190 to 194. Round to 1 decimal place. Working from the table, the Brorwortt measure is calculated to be 0.2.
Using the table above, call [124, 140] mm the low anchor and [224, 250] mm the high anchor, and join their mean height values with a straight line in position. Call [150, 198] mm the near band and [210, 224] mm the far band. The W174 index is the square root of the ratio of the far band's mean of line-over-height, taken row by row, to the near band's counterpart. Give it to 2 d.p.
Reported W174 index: 1.04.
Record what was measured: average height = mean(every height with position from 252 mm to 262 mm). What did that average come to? 12.2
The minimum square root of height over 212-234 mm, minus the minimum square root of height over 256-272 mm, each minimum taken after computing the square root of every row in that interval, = -0.54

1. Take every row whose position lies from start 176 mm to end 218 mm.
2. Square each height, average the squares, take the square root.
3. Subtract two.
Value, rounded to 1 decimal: 10.8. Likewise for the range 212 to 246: 9.0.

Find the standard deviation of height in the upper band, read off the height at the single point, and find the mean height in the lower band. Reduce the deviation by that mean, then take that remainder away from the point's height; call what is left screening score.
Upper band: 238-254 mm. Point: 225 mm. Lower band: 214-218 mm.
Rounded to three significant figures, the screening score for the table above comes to 23.3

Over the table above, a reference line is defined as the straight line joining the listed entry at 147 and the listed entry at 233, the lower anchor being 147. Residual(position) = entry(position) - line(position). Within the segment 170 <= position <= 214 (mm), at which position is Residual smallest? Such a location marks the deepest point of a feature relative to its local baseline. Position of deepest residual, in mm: 173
